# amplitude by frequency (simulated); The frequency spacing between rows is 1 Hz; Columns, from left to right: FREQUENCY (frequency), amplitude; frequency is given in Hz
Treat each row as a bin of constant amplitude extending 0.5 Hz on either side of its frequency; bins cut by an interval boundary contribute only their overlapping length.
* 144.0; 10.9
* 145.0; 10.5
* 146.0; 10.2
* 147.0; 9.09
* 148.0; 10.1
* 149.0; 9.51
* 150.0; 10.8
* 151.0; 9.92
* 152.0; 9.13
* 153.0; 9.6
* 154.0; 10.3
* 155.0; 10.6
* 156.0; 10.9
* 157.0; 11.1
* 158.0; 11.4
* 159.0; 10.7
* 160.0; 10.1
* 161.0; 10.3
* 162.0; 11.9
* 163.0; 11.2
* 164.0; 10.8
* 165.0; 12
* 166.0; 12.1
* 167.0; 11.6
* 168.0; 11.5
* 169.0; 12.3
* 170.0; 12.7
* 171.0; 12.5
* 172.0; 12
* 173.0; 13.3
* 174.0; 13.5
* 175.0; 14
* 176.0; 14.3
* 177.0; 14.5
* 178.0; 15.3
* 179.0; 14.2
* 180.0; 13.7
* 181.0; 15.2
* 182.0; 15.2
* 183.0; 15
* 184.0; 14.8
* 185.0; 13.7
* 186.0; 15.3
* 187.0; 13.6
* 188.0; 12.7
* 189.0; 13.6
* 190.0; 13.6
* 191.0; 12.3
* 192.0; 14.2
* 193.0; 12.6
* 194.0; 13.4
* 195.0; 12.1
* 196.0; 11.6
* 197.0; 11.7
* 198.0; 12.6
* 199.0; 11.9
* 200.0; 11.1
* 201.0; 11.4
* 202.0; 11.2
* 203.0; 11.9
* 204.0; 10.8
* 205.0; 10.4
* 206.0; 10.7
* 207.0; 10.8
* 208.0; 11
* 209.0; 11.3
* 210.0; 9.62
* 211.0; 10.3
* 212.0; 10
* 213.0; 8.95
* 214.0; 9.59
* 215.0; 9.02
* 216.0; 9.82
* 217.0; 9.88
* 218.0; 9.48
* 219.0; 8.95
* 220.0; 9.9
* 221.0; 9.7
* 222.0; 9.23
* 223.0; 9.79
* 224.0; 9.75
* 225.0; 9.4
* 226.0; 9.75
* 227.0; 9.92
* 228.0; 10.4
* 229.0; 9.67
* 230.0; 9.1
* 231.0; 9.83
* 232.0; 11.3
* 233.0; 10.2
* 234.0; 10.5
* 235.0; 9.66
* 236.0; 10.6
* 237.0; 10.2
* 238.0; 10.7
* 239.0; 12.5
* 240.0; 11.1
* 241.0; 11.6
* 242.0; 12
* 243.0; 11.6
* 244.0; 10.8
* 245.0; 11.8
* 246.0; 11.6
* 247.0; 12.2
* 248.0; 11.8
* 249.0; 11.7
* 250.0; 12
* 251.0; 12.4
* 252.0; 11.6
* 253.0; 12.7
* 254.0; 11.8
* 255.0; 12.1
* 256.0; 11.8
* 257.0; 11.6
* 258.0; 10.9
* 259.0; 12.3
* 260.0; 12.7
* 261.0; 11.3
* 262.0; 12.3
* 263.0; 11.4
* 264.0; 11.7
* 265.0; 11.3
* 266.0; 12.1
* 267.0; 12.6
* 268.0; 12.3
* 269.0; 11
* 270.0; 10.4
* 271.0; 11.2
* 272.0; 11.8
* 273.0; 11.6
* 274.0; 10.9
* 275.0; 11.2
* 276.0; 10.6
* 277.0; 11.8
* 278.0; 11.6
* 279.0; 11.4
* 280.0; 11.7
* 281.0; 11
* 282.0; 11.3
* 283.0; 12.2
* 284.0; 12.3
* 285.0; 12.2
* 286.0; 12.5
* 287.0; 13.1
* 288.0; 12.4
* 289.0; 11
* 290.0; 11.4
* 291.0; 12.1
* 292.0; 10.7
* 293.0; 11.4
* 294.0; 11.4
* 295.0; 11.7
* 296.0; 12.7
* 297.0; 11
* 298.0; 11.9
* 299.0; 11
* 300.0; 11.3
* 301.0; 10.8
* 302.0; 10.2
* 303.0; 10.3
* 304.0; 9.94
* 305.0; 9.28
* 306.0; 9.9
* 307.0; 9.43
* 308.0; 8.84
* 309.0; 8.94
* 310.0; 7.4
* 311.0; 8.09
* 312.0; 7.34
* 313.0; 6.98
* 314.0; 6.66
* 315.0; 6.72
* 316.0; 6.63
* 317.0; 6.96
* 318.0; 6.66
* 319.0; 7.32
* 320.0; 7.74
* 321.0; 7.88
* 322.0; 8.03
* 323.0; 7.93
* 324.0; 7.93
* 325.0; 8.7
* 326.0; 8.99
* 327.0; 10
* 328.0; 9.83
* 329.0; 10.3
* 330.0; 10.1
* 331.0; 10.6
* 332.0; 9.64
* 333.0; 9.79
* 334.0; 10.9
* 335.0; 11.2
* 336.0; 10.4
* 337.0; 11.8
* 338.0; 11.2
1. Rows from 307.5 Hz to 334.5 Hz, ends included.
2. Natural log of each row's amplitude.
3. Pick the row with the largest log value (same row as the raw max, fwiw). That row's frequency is 334.0 Hz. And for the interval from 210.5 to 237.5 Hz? 232.0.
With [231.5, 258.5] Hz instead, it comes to 253.0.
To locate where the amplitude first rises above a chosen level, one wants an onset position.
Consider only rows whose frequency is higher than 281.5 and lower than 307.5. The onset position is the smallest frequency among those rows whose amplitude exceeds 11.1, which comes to 282.0 Hz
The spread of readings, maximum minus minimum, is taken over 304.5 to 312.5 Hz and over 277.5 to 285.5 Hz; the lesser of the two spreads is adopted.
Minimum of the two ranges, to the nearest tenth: 1.3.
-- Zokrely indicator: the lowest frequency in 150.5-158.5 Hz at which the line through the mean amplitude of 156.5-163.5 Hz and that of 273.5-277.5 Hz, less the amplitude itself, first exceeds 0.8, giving 151.0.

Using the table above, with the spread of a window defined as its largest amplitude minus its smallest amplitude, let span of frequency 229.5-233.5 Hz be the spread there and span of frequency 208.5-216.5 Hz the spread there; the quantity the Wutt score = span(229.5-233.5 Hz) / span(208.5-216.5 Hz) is 0.94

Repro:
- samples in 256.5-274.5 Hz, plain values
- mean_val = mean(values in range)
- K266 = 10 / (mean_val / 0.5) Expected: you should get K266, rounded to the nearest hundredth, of 0.43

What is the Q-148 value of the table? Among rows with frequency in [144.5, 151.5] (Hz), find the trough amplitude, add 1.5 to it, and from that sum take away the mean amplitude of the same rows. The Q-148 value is 0.573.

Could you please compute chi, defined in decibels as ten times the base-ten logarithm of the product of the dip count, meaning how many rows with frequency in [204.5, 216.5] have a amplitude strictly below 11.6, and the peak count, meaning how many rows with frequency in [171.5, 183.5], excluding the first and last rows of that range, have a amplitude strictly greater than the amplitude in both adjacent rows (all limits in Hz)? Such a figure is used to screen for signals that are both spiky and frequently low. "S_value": 10.8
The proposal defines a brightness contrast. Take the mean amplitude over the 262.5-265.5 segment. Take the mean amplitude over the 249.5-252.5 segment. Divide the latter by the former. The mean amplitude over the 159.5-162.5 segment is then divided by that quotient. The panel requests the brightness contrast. 10.3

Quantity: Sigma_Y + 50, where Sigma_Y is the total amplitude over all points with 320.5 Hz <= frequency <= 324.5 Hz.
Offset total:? 82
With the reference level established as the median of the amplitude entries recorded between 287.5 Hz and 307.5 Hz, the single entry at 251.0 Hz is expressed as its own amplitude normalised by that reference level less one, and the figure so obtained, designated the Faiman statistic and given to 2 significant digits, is 0.13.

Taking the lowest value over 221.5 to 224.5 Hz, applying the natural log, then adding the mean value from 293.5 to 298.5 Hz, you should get 13.96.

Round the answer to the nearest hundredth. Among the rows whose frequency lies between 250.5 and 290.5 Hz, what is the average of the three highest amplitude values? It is 12.83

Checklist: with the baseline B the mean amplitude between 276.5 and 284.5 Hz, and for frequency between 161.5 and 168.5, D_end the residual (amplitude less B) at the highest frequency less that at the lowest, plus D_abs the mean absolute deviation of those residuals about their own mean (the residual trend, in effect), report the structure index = 0.0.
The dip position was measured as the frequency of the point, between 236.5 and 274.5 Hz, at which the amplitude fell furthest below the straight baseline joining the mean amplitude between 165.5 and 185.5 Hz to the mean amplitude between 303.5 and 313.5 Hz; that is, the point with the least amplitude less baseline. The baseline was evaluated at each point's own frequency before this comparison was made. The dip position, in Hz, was 237.0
